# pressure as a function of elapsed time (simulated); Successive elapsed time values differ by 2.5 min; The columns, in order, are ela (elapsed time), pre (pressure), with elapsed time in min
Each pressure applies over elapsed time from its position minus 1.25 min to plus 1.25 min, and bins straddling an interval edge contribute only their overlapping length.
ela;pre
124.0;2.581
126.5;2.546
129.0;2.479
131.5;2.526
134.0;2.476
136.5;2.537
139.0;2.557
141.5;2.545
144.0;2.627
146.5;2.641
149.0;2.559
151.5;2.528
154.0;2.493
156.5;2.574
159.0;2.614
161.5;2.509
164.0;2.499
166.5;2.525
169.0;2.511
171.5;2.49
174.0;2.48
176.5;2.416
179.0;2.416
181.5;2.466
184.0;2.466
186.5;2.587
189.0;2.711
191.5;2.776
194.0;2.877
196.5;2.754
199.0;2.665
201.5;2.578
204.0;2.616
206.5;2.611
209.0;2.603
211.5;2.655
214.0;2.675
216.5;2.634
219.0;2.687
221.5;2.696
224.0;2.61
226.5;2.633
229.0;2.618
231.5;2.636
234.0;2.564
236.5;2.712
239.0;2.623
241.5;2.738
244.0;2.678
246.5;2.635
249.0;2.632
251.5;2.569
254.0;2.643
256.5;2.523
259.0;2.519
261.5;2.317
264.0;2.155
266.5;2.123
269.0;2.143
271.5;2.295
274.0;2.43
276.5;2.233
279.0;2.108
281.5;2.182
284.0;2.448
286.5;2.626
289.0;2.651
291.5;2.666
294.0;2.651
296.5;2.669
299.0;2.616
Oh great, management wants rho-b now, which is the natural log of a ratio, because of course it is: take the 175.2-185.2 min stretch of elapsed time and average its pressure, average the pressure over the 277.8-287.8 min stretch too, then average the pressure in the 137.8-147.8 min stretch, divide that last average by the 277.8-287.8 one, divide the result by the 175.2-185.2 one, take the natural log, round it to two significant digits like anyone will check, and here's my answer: -0.79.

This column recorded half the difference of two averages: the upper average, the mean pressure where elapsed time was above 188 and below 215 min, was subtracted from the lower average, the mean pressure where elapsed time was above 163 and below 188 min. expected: -0.10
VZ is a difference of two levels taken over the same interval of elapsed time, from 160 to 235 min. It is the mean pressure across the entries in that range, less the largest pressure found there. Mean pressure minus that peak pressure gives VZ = -0.278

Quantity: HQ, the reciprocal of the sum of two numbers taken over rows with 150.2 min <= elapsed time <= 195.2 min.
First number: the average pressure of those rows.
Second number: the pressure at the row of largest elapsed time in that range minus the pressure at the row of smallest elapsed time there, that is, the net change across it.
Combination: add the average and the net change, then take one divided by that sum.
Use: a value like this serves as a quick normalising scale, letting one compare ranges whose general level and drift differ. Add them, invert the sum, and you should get 0.34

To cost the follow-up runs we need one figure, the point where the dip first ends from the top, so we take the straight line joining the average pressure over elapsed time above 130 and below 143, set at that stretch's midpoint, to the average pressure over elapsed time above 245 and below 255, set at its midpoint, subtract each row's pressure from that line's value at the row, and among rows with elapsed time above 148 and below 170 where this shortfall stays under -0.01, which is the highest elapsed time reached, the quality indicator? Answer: 159.0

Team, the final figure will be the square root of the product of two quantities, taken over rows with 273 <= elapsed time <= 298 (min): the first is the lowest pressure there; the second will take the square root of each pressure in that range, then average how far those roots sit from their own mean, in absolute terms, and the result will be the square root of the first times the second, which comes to 0.35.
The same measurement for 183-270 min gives 0.27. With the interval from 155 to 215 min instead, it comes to 0.26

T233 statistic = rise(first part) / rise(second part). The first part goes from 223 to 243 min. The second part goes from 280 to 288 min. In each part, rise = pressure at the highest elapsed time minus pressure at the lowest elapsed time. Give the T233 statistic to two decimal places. 0.29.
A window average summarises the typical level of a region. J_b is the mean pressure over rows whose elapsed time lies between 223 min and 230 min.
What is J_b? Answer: 2.62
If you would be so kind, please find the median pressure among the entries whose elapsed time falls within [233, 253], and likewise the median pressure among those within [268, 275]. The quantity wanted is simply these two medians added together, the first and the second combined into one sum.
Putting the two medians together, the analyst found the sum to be 4.93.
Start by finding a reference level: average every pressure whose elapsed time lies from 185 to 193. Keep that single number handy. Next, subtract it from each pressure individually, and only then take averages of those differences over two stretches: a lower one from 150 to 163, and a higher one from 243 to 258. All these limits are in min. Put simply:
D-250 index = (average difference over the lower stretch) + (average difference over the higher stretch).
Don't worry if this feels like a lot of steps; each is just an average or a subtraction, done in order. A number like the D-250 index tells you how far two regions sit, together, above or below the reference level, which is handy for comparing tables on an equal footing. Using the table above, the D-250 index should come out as -0.23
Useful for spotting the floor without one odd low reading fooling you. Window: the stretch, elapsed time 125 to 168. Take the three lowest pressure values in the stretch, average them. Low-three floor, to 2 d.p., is 2.48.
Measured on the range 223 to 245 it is 2.60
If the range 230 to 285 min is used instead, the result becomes 2.12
